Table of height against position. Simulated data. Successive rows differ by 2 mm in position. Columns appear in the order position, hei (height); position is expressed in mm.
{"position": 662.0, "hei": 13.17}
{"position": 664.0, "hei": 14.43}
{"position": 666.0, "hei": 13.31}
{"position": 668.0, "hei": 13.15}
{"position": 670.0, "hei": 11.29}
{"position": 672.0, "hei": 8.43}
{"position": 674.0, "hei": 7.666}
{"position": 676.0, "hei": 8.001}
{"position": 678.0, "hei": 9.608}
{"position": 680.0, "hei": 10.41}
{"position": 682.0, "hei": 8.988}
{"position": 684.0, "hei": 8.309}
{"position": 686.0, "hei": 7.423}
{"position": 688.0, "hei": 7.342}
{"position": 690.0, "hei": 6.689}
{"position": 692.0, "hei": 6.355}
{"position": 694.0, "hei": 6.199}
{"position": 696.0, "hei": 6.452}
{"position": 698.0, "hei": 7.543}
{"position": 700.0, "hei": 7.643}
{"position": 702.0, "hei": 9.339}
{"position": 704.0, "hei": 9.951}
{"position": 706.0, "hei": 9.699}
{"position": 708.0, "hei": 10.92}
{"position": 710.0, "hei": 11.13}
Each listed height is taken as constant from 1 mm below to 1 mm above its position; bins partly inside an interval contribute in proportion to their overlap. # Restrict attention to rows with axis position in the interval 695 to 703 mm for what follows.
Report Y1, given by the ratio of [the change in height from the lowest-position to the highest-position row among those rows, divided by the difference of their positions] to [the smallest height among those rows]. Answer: 0.07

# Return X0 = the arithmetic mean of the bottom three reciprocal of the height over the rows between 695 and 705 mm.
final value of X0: 0.113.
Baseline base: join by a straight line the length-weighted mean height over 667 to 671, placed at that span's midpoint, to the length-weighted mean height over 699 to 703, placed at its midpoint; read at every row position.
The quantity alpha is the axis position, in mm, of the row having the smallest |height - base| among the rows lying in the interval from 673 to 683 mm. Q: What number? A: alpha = 680.0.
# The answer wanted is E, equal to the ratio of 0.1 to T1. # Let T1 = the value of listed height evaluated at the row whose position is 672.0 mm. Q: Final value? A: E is 0.0119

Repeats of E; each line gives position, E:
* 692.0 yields 0.0157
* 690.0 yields 0.0149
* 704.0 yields 0.0100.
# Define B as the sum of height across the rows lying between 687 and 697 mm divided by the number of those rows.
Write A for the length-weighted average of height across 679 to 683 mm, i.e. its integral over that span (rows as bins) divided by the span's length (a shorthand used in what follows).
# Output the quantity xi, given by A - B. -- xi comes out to 3.1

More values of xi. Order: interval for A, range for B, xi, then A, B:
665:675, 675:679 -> 2.0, 10.8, 9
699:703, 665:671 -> -4.1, 8.5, 13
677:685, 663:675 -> -2.1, 9.3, 11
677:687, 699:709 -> -0.6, 8.9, 10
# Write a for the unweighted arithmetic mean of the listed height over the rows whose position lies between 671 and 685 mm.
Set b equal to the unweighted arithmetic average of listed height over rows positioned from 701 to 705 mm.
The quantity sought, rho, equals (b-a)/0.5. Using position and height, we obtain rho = 2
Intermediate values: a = 8.8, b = 10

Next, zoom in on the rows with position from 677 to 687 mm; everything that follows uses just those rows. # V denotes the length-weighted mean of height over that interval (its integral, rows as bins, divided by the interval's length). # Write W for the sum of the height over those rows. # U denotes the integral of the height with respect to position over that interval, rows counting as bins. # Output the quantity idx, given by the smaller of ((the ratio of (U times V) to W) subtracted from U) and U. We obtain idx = 72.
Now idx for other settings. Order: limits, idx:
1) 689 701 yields 68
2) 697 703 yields 33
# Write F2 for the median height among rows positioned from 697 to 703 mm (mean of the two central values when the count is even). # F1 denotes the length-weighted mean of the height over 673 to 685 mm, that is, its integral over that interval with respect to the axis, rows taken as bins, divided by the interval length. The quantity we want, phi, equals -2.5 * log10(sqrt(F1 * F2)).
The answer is -2.29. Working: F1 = 8.8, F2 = 7.6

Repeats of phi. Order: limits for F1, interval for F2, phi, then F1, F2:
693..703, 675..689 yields -2.24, 7.4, 8.3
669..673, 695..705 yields -2.35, 9.9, 7.6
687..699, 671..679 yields -2.18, 6.8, 8.2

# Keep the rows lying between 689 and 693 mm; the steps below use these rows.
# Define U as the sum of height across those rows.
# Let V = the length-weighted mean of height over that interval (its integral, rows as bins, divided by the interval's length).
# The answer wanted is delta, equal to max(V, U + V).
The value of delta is 20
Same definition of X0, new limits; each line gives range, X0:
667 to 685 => 0.087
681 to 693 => 0.122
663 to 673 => 0.073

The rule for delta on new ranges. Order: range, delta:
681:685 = 26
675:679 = 26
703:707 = 29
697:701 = 23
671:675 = 24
